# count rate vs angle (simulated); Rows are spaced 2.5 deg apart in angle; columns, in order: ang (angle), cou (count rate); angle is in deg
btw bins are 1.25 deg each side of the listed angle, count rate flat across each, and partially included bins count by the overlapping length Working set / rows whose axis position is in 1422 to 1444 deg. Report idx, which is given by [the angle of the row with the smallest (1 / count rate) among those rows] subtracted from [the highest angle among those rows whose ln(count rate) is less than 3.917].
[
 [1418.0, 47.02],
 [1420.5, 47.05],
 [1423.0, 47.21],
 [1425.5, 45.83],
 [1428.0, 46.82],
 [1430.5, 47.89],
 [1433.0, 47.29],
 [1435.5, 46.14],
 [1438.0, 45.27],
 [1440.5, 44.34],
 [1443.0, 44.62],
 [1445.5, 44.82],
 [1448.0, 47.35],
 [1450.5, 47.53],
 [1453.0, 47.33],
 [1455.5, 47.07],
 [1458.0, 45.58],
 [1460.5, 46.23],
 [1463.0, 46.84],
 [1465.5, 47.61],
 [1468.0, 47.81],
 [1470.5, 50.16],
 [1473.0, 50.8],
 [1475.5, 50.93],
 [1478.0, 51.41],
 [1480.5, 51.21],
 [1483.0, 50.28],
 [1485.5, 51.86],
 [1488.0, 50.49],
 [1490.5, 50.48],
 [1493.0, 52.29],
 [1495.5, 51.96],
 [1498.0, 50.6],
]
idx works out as 12.5 deg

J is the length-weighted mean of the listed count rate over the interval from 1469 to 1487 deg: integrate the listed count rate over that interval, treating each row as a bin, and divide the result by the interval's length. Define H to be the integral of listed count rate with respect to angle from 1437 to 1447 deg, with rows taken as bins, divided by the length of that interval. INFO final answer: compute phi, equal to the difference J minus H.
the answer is 6.1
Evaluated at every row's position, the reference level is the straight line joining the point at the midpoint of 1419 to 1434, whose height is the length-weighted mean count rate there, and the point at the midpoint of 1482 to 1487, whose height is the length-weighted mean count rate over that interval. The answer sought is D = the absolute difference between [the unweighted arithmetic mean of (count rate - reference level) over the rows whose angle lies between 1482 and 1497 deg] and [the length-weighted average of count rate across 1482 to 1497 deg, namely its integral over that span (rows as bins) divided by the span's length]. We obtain 51.4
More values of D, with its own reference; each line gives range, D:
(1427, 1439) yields 47.5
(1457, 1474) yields 49.7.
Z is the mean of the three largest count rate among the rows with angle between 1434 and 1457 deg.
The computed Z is 47.4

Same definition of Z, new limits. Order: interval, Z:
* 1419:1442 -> 47.5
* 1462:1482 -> 51.2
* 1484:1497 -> 52.0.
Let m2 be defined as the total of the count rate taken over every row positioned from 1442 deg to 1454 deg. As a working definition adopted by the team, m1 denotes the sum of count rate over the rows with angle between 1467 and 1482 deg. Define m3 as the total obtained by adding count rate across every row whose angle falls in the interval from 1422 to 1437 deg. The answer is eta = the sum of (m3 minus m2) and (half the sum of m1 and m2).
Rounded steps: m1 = 302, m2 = 232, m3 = 281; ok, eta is 317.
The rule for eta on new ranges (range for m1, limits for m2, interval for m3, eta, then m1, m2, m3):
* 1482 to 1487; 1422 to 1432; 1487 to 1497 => 162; 102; 188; 205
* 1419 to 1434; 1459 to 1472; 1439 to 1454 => 298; 282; 239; 276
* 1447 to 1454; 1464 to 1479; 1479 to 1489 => 126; 142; 299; 204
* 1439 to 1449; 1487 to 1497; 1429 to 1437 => 129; 181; 205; 141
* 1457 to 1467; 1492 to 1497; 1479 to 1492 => 295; 186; 104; 254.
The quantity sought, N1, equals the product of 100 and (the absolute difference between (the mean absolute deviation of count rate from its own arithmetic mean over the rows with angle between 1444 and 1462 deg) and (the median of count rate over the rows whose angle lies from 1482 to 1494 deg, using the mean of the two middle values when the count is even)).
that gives 4962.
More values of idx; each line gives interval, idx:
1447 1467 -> 0.0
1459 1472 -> 0.0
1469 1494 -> -22.5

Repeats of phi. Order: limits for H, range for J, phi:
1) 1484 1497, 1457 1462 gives -5.4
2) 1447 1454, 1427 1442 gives -1.2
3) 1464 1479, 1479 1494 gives 1.4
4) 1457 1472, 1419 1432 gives -0.5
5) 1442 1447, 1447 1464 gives 2.0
